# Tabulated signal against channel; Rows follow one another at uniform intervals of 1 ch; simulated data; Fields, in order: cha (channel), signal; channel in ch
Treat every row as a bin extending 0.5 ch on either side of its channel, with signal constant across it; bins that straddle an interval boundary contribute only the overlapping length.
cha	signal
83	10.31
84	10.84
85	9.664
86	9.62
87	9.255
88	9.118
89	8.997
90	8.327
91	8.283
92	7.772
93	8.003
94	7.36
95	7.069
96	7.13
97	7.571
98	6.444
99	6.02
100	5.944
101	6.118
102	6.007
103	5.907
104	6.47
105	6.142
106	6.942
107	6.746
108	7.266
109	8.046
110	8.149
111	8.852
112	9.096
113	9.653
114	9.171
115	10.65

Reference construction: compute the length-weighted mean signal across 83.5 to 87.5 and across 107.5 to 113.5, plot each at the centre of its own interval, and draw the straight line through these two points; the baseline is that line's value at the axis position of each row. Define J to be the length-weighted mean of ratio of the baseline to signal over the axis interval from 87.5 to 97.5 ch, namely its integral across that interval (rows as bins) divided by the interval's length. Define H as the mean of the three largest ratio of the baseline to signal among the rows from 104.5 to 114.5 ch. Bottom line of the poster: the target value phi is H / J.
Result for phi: 1.11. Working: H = 1.33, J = 1.197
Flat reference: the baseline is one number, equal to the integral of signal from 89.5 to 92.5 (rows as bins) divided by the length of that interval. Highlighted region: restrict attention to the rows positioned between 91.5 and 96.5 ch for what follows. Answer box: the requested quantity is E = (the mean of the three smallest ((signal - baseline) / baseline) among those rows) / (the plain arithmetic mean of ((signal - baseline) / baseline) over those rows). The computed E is 1.4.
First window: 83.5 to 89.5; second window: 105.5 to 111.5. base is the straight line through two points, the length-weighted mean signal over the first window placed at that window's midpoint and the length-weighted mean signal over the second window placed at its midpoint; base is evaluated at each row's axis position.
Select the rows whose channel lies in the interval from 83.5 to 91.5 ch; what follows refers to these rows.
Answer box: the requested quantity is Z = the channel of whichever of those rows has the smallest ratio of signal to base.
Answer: 90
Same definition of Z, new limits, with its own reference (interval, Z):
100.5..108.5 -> 103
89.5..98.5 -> 98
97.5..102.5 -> 100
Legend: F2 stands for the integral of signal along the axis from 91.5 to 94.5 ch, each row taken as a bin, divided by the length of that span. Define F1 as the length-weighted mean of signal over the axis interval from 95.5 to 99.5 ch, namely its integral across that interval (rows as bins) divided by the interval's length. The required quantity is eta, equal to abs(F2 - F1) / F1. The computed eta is 0.14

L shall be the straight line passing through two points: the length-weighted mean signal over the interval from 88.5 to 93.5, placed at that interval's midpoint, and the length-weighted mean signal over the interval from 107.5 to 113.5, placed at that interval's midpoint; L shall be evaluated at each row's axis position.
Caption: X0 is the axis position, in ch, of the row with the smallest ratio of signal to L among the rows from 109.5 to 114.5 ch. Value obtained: 110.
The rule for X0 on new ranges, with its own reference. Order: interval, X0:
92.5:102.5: 100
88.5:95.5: 95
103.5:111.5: 105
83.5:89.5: 89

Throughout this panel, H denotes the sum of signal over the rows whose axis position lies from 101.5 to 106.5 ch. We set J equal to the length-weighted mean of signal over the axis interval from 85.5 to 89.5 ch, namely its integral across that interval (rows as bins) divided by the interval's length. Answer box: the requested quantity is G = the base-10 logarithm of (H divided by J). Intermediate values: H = 31.5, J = 9.2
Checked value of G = 0.53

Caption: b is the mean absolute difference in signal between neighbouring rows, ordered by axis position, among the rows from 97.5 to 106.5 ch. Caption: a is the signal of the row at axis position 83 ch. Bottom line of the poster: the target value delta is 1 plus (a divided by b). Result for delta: 33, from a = 10.31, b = 0.32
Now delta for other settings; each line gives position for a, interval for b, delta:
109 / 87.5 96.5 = 26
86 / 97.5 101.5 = 44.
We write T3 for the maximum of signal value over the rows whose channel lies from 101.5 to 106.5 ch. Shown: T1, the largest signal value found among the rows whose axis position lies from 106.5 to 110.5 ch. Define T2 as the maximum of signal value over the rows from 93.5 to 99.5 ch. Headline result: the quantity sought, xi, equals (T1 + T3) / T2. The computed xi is 2.0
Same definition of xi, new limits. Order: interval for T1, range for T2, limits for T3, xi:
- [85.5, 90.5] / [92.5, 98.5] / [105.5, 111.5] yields 2.3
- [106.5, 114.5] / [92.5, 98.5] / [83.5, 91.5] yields 2.6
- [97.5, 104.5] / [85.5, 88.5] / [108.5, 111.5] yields 1.6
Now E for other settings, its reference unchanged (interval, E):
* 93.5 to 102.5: 1.4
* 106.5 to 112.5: 7.6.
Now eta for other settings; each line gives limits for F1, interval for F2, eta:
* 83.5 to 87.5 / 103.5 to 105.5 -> 0.36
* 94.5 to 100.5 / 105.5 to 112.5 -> 0.18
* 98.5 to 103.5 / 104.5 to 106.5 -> 0.09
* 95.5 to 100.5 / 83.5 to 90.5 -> 0.42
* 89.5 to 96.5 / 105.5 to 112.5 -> 0.02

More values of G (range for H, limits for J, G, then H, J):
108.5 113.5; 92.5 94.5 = 0.76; 43.8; 7.7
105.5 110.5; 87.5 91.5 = 0.63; 37.1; 8.7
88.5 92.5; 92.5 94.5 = 0.64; 33.4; 7.7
